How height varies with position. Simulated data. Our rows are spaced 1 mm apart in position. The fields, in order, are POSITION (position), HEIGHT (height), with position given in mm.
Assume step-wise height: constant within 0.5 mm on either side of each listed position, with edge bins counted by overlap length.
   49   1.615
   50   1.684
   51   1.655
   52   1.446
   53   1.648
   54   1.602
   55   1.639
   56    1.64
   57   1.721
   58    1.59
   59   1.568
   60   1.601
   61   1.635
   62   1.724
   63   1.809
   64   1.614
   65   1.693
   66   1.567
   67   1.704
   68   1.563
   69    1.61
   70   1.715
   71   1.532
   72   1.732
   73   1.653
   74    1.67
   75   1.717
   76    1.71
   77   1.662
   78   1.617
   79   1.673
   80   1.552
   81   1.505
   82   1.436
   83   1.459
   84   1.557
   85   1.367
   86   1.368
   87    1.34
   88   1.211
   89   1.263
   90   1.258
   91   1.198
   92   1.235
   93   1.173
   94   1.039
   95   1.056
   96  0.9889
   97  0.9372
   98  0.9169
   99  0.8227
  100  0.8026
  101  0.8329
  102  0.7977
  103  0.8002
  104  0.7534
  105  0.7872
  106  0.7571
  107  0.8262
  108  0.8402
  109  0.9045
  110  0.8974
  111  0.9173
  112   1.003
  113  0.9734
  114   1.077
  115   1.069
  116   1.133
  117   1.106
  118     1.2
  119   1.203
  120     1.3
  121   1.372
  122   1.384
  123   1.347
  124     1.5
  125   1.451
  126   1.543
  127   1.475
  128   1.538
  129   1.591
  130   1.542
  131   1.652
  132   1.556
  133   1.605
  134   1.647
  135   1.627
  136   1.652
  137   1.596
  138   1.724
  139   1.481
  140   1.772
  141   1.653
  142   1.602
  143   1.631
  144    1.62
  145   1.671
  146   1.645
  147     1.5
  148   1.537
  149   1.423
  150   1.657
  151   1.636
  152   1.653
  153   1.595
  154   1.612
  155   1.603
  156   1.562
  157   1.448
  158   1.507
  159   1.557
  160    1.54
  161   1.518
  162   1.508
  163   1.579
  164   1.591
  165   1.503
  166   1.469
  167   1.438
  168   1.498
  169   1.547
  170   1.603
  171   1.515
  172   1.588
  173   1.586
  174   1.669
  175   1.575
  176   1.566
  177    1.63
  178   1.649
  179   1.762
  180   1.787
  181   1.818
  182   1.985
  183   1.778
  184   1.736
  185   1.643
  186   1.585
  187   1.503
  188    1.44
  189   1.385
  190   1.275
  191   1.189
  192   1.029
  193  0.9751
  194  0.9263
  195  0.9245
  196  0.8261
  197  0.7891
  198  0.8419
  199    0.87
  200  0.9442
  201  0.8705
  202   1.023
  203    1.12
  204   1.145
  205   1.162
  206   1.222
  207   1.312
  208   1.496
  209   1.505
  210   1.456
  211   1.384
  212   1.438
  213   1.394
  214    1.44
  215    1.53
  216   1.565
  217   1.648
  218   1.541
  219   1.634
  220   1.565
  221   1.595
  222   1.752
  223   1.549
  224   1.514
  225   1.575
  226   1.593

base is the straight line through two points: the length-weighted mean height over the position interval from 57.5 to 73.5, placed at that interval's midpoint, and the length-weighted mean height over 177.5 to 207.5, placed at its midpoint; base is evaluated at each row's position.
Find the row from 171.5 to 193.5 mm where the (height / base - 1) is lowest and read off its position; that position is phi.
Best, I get 193 mm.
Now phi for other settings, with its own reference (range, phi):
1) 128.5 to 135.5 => 130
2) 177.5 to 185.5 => 178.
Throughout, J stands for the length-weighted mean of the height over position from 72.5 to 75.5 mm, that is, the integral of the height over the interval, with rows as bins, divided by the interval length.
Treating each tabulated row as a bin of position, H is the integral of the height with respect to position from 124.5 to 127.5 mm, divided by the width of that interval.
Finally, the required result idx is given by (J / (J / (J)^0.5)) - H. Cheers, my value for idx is -0.19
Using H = 1.49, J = 1.68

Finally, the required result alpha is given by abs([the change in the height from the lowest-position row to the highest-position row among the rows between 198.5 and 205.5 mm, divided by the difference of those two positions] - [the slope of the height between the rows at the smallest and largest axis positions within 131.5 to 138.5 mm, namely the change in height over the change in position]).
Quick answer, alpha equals 0.02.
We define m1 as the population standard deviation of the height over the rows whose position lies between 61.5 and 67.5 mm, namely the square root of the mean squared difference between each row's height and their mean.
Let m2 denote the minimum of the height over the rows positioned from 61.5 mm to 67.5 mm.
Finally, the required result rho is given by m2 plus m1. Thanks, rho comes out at 1.64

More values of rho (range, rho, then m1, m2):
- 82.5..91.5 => 1.31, 0.112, 1.198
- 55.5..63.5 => 1.65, 0.077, 1.568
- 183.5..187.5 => 1.59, 0.085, 1.503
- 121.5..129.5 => 1.42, 0.077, 1.347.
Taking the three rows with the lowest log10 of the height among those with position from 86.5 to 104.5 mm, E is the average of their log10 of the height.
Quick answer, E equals -0.106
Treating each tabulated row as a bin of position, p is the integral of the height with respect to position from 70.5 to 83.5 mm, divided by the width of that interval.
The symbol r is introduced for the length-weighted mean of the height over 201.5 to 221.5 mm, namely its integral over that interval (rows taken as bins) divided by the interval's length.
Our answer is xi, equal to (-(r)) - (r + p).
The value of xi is -4.43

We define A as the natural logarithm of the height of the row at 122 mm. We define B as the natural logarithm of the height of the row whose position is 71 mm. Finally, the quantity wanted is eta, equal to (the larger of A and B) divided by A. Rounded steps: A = 0.3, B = 0.43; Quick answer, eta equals 1.3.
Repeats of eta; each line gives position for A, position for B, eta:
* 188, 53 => 1.4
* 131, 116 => 1.0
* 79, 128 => 1.0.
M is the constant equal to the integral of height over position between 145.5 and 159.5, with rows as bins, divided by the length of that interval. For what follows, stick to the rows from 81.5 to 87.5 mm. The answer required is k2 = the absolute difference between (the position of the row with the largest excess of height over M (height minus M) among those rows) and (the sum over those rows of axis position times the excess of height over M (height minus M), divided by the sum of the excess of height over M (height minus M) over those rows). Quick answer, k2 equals 1.0 mm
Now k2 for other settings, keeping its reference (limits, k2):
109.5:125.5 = 8.7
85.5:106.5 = 12.2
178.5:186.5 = 0.3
